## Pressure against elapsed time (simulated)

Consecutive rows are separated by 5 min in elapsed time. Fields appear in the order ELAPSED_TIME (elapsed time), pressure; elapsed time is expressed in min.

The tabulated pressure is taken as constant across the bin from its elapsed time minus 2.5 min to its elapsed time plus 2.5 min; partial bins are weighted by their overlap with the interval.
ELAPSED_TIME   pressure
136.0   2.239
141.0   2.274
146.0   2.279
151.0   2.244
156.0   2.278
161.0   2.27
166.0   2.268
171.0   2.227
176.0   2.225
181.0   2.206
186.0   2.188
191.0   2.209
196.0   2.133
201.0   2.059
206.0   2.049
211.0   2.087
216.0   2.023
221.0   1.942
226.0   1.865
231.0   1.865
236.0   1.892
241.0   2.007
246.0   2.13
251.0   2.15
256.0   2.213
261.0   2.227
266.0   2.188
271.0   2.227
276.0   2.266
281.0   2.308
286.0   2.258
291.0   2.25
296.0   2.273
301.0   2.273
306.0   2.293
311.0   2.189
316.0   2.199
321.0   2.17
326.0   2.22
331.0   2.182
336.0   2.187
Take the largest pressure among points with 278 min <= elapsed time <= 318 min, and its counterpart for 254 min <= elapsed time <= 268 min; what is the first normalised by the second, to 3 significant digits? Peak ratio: 1.04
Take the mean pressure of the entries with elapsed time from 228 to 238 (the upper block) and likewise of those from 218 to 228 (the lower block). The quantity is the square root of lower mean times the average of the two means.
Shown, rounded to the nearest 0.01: 1.90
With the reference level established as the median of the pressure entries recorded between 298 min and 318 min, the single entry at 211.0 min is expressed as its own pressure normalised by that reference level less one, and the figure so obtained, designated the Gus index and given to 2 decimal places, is -0.07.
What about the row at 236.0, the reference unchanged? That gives -0.15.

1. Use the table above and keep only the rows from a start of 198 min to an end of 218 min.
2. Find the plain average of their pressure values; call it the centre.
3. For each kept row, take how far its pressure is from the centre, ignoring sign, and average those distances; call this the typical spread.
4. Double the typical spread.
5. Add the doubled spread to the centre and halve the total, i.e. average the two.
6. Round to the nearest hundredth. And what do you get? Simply 1.05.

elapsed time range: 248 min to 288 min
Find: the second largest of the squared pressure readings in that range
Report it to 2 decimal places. 5.13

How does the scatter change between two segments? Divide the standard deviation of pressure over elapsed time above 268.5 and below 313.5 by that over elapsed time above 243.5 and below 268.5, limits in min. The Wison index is 0.9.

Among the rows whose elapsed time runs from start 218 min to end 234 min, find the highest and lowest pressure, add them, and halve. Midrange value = 1.90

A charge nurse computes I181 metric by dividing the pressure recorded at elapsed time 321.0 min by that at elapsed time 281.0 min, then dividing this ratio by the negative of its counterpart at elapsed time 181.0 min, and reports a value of -0.426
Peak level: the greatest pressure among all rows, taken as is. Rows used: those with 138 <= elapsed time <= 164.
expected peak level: 2.279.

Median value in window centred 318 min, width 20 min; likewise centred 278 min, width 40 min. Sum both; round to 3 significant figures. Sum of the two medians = 4.45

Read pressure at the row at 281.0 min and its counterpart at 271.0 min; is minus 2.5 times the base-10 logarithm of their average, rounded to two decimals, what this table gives -0.89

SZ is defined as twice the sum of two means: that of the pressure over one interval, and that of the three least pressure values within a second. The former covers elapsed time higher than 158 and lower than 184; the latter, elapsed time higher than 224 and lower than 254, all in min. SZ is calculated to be 8.2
